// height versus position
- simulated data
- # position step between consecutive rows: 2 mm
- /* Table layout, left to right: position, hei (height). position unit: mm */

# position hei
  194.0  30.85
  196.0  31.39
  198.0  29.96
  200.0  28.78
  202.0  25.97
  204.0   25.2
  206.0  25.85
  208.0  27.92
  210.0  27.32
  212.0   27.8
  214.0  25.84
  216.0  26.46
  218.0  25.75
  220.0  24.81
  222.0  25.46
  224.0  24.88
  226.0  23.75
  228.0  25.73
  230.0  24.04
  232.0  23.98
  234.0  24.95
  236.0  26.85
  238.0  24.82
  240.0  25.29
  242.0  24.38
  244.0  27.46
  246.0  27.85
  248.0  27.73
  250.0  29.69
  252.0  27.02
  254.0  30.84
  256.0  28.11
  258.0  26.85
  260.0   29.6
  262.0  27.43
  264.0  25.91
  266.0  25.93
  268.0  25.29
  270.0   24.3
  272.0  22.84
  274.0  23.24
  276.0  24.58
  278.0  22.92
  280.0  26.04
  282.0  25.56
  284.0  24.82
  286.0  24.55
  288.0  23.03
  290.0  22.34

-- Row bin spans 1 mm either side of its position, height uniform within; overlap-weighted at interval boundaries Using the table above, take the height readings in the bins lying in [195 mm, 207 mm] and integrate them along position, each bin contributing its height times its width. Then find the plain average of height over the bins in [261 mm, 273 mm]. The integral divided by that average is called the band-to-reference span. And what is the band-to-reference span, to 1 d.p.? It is 13.2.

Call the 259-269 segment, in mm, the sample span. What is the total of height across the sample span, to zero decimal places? 134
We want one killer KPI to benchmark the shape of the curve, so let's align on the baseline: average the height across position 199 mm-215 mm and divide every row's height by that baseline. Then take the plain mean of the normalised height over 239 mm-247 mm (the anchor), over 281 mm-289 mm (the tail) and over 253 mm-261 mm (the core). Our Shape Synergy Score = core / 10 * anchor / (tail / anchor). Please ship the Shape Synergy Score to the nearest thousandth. 0.113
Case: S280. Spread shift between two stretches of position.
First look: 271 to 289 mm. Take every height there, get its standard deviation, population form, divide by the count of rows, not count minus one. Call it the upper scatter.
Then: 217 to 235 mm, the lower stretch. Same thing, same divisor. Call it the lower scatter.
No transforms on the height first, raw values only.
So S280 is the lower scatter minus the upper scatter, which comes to -0.4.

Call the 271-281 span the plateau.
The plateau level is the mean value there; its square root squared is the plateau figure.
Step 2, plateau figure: 23.9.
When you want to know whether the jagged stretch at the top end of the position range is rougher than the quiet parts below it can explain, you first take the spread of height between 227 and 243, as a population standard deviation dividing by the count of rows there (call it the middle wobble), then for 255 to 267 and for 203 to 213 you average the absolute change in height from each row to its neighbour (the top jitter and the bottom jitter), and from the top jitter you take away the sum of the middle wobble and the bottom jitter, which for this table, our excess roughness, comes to -0.30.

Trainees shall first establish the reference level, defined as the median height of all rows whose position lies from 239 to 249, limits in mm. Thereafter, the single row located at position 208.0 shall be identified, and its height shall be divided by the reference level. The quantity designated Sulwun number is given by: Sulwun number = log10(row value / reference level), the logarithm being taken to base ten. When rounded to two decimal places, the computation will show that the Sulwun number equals 0.01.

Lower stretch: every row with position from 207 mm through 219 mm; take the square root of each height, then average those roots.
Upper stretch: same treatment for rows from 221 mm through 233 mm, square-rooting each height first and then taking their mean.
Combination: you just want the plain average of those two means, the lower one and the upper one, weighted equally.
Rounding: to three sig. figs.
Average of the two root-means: 5.07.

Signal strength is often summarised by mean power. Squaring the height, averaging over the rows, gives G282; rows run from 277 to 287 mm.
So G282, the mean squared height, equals 615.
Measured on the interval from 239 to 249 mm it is 707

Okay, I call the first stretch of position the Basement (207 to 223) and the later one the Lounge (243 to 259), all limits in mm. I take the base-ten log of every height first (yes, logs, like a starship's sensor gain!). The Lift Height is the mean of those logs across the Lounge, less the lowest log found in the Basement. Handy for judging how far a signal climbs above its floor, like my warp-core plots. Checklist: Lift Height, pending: 0.055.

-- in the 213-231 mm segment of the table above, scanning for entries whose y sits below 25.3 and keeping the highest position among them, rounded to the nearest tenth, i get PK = 230.0 mm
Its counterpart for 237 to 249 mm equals 242.0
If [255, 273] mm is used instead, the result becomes 272.0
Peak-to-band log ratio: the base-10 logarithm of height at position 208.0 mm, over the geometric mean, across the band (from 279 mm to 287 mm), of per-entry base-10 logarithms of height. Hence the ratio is 1.03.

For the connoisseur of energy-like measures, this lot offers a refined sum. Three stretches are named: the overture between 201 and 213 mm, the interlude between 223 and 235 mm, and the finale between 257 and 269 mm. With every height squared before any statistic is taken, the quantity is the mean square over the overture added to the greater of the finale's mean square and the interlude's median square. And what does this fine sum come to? 1435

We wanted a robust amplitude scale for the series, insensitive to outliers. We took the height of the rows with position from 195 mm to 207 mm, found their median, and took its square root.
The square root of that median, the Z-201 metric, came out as 5.23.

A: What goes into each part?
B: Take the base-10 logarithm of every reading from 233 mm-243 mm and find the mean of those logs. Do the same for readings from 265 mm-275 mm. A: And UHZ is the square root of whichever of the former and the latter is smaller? 1.18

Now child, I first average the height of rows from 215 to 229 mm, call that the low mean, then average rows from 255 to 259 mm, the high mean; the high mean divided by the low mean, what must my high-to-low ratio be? 1.09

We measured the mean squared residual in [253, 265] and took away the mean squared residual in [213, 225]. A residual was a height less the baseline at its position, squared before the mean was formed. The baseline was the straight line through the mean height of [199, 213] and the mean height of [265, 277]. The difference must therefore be 12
